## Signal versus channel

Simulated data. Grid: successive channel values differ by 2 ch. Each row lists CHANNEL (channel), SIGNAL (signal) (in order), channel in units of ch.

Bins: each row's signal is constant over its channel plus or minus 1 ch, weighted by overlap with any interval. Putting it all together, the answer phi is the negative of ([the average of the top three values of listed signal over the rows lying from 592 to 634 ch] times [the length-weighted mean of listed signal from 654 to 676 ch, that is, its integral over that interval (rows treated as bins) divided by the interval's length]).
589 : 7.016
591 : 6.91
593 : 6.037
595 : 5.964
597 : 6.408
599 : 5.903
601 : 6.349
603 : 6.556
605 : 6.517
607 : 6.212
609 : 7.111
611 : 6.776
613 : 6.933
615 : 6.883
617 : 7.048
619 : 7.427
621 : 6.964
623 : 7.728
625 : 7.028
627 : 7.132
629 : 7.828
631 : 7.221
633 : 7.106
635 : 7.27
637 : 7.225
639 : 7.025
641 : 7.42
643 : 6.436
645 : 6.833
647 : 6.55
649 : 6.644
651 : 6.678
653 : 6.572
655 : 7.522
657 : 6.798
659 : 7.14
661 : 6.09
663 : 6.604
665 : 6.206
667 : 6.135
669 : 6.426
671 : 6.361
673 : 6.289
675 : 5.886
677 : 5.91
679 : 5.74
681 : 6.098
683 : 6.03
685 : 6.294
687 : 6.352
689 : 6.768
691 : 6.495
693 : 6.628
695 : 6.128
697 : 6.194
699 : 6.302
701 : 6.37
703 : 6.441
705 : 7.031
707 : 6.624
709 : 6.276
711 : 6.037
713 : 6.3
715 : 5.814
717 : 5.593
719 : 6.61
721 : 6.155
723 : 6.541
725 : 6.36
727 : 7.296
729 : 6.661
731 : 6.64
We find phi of -50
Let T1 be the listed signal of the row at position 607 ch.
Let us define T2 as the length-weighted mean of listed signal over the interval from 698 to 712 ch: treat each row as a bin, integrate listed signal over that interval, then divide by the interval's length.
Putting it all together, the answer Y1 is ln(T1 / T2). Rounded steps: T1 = 6.212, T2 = 6.44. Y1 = -0.04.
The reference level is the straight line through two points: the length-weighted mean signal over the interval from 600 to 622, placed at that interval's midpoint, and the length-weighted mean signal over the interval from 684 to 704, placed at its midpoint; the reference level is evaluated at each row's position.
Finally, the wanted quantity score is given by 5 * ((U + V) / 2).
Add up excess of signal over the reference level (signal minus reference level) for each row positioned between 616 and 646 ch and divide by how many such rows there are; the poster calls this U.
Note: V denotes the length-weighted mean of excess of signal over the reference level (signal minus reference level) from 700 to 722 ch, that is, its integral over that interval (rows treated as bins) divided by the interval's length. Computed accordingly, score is 1.1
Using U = 0.5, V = -0.02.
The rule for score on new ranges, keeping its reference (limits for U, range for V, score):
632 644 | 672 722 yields 0.7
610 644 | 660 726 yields 0.7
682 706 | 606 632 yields 0.9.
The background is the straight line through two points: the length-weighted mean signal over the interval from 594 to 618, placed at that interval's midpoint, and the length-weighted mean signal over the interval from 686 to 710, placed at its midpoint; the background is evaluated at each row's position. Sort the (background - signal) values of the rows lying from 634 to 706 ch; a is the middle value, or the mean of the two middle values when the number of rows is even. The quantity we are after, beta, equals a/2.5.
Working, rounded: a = 0.0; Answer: 0.02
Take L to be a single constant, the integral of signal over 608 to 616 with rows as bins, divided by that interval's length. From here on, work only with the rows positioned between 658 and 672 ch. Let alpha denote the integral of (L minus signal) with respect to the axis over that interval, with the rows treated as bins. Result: 7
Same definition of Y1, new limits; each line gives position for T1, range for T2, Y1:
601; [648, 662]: -0.07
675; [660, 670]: -0.07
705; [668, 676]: 0.12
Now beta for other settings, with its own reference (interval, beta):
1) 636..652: -0.10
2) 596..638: -0.20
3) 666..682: 0.15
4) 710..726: 0.09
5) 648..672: -0.03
